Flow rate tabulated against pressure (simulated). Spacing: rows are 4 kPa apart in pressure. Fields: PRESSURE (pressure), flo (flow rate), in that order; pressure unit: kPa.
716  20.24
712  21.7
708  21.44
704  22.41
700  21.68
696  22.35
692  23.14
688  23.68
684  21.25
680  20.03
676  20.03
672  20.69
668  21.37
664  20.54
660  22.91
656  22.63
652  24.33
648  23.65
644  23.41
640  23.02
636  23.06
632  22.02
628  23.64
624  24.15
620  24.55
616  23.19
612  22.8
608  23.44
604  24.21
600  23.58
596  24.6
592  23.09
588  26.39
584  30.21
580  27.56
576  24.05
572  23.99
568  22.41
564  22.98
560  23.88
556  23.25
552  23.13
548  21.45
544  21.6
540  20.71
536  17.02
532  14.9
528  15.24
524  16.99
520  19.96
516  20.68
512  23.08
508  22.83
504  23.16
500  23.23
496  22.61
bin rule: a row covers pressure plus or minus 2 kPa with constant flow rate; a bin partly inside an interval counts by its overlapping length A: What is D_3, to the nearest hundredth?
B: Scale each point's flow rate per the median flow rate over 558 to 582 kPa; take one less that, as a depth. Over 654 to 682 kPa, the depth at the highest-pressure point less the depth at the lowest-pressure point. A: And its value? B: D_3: 0.11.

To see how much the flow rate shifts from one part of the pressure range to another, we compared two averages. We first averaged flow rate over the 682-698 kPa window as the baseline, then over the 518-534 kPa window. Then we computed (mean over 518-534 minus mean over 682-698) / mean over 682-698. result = -0.26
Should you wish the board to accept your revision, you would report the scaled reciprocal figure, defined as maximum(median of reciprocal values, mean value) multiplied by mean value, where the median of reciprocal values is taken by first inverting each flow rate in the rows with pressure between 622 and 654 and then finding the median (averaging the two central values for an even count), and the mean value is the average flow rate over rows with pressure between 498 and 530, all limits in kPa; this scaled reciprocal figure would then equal 426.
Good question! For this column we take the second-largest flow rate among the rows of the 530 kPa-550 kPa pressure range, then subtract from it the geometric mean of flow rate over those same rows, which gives 2.5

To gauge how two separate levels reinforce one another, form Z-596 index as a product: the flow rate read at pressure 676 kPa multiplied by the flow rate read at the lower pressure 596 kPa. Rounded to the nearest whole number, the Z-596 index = 493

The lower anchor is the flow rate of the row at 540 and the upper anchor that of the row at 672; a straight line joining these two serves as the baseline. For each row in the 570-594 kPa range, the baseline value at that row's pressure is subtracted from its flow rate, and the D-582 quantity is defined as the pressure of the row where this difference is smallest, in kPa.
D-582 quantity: 592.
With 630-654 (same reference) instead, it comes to 632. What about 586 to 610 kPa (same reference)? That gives 592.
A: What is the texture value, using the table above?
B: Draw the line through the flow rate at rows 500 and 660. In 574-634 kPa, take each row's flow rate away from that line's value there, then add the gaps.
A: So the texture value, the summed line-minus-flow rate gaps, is -22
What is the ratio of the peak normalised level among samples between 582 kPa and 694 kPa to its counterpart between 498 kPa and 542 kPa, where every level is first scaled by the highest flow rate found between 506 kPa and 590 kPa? 1.30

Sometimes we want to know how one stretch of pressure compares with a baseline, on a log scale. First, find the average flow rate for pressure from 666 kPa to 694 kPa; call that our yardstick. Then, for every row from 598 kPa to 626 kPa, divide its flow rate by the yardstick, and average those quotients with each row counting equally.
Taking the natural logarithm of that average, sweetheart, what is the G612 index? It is 0.10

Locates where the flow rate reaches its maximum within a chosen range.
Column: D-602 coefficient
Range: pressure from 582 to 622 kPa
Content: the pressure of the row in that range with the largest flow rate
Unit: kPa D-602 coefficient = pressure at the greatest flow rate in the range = 584 kPa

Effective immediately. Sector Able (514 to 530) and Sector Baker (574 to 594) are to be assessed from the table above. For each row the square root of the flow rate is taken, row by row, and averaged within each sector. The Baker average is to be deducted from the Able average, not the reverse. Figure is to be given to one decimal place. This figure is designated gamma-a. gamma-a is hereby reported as -0.9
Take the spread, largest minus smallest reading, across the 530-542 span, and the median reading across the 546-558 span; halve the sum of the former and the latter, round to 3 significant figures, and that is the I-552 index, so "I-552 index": 14.5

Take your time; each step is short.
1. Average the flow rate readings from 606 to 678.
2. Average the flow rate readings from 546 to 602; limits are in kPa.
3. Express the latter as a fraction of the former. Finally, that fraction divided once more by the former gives 0.0470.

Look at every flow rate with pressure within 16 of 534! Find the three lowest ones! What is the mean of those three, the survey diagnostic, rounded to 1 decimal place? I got 15.7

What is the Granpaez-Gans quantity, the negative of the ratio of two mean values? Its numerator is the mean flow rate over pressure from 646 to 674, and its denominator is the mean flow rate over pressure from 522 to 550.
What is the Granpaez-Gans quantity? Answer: -1.22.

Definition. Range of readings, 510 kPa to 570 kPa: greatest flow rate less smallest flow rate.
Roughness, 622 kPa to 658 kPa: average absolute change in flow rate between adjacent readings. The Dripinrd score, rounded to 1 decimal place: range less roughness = 8.2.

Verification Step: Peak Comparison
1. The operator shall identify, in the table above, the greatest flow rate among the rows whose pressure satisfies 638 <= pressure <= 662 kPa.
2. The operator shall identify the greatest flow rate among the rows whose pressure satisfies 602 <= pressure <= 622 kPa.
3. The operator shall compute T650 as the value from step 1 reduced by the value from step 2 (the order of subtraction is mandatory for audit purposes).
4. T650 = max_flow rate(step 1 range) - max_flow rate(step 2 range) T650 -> -0.2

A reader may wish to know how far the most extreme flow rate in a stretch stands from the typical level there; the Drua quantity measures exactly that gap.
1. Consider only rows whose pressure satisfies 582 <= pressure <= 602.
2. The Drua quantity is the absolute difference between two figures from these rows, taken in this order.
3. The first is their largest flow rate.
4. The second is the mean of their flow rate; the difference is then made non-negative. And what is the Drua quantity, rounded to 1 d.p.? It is 4.6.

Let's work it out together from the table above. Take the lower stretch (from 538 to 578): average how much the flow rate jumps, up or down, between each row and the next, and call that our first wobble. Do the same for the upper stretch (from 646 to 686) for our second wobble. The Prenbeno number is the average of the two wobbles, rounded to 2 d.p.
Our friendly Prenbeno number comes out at 0.83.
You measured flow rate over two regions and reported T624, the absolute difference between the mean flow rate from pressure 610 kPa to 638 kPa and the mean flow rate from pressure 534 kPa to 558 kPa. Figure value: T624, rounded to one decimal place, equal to 2.2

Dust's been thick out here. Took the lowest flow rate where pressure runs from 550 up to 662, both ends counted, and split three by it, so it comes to 0.136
